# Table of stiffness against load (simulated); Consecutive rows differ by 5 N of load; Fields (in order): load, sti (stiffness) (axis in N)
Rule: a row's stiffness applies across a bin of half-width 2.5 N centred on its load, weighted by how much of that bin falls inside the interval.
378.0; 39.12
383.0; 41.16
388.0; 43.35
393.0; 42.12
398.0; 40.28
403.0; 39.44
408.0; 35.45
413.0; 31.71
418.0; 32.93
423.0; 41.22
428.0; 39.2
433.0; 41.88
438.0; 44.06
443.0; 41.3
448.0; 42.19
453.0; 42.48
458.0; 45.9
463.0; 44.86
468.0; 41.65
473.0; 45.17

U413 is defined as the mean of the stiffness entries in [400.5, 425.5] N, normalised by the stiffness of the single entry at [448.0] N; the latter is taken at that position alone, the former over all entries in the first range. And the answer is 0.86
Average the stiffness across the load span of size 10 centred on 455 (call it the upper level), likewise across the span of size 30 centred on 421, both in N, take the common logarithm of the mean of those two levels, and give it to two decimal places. 1.61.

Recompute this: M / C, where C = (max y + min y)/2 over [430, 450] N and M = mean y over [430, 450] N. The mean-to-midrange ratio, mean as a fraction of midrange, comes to 0.99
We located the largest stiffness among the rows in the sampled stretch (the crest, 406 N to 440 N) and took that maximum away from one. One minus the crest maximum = -43.1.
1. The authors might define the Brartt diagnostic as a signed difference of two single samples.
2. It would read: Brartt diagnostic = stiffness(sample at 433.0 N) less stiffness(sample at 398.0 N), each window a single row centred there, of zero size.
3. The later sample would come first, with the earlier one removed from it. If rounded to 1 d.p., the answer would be 1.6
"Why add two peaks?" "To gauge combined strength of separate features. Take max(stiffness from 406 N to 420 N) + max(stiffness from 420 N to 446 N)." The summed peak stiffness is 80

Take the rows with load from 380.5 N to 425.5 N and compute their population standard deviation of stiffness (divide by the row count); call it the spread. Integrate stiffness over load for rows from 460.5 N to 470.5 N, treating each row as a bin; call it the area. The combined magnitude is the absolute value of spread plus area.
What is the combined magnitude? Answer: 437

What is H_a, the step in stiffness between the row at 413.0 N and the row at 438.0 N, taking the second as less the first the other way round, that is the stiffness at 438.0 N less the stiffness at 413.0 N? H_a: 12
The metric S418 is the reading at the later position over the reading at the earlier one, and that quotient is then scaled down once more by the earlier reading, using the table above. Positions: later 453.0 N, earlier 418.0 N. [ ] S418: 0.0392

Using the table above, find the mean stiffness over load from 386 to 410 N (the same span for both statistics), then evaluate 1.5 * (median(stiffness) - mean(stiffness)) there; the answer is 0.2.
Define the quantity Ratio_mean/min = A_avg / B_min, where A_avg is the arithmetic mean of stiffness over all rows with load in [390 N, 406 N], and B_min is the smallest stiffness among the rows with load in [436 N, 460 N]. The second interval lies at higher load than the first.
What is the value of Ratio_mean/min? 0.98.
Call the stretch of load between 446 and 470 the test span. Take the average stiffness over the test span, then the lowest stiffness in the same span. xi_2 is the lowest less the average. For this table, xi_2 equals -2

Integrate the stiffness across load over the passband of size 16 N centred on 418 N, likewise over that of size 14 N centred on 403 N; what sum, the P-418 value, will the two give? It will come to 1105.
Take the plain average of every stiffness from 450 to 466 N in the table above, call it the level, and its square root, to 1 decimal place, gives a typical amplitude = 6.7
